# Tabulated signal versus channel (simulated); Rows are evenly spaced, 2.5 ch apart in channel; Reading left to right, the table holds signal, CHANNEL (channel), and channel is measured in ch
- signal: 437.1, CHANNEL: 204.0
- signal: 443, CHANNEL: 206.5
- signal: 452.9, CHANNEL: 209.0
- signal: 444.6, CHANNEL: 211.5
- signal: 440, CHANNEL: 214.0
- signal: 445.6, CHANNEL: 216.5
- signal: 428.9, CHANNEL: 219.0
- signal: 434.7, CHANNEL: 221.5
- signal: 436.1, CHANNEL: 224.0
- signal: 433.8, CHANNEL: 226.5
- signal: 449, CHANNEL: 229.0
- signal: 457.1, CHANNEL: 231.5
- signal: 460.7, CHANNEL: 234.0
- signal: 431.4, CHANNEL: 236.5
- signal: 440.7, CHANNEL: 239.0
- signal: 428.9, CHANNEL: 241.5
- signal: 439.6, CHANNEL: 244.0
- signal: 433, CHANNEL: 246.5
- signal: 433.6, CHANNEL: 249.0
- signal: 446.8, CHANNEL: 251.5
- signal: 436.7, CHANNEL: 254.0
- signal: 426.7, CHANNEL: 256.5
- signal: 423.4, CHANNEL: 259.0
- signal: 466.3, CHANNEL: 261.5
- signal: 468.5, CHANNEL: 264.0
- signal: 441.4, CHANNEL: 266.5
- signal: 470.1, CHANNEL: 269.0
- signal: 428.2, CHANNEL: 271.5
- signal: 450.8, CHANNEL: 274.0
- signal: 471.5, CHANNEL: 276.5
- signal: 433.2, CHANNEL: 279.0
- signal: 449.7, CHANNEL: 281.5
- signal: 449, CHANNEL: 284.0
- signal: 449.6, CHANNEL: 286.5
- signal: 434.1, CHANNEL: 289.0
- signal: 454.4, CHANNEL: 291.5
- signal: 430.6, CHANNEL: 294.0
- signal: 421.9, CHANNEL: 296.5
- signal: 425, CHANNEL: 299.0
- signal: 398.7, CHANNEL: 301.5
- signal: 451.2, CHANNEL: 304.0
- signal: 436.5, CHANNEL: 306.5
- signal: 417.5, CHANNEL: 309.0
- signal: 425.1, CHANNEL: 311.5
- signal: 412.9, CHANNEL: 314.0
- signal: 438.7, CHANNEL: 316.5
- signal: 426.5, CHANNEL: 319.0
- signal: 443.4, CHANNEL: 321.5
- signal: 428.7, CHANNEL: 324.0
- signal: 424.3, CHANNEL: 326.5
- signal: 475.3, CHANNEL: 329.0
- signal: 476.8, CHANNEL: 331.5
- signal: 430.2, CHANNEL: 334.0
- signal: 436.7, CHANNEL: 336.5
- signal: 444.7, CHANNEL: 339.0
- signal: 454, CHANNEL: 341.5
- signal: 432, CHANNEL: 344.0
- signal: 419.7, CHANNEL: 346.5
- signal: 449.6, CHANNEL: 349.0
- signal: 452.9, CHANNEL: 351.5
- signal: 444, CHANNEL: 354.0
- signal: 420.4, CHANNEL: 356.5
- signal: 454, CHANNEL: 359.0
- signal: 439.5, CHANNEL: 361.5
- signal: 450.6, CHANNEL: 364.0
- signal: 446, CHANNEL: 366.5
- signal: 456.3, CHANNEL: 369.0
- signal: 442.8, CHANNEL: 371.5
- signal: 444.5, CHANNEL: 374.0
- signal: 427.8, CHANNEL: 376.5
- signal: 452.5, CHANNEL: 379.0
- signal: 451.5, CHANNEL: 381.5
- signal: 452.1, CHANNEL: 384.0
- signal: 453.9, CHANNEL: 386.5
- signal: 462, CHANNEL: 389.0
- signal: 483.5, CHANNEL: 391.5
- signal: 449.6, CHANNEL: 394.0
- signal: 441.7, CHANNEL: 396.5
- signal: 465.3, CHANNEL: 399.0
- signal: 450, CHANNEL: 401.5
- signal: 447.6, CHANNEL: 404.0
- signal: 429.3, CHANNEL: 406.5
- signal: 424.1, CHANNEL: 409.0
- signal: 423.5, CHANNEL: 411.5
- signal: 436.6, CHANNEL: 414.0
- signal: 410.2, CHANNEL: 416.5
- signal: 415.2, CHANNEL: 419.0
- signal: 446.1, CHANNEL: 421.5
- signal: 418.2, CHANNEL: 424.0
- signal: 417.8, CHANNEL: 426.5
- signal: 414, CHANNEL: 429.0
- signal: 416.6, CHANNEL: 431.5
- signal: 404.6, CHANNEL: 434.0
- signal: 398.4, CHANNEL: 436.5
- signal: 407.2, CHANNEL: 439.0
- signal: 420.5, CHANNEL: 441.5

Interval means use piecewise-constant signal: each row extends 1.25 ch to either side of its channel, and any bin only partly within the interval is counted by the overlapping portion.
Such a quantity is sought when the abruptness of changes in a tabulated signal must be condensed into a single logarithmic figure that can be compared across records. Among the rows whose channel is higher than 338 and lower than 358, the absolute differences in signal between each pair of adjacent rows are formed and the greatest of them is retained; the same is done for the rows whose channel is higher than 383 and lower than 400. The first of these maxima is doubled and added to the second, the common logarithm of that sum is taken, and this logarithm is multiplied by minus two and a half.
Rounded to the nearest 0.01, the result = -4.93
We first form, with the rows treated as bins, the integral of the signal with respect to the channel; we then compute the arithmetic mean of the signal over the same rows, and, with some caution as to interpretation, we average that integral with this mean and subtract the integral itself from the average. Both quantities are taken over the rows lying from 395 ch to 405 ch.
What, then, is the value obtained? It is -2030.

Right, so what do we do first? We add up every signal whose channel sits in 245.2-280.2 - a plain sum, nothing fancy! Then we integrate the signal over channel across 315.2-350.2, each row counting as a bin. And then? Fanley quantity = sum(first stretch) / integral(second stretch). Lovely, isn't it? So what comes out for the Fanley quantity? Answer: 0.403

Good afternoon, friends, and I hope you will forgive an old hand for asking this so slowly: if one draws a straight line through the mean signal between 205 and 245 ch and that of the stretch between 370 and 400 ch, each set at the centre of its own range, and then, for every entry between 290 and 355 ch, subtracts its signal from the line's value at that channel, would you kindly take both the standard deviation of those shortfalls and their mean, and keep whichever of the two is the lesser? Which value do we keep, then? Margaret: 11.5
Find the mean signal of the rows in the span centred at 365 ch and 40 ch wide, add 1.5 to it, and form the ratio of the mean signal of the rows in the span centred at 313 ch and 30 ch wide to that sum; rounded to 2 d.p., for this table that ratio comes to 0.96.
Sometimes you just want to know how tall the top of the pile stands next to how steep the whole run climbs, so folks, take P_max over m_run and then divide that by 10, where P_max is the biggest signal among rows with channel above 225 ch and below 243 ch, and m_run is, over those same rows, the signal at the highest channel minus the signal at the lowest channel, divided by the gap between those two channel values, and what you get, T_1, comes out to -141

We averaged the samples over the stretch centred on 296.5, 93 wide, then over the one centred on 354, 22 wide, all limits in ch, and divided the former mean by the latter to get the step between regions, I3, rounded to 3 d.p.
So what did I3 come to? 1.000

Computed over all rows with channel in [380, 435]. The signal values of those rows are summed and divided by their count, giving 437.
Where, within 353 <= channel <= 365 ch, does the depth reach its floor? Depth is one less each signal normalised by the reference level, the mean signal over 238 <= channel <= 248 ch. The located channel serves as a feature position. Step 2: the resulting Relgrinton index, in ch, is 359.0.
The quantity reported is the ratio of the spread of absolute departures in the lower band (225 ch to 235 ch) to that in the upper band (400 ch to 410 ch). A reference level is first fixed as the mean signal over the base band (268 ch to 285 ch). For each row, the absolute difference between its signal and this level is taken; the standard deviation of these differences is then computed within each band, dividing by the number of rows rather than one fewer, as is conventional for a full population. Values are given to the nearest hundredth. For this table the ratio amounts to 0.49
